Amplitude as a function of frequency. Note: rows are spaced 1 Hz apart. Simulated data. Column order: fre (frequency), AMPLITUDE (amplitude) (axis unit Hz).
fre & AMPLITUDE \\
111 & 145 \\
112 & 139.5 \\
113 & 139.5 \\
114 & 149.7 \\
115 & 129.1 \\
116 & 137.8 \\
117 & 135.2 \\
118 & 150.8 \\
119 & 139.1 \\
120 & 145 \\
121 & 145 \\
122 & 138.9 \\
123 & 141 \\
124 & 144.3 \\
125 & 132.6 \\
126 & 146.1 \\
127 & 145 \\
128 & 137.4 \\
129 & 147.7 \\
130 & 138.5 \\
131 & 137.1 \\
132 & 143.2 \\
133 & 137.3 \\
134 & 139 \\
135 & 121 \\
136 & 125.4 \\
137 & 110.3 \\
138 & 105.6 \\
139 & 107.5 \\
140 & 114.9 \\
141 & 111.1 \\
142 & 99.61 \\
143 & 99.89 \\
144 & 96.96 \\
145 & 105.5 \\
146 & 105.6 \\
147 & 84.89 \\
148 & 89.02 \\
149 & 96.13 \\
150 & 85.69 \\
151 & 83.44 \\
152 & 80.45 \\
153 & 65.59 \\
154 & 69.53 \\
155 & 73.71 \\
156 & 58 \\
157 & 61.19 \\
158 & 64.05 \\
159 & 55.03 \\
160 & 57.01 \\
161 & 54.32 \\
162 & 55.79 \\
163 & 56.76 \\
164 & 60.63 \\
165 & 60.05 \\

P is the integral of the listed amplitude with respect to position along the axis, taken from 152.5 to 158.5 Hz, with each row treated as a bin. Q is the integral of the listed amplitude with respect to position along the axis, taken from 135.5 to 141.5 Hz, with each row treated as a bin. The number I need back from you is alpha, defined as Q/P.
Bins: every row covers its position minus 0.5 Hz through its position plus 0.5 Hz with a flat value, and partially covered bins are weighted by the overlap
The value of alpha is 1.7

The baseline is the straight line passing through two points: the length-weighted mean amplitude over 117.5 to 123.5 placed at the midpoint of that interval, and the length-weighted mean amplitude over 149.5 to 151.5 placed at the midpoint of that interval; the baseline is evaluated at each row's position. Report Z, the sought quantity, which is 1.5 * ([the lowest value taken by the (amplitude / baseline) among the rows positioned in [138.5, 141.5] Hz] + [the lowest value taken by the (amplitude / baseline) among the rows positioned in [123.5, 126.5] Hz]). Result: 2.98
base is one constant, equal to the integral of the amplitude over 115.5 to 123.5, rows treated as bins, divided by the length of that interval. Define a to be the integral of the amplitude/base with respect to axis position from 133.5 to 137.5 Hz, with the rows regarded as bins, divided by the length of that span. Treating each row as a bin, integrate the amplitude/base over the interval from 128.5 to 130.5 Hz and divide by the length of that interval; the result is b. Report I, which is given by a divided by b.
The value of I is 0.9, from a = 0.88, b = 1.01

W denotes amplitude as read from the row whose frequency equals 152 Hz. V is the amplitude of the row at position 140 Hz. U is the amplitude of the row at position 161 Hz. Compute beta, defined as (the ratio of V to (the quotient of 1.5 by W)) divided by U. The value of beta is 113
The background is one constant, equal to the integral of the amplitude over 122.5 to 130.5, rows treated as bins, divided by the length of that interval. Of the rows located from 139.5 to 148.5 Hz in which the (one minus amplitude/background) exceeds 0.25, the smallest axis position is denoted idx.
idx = 142 Hz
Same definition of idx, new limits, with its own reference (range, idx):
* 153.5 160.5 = 154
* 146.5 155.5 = 147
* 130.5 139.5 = 138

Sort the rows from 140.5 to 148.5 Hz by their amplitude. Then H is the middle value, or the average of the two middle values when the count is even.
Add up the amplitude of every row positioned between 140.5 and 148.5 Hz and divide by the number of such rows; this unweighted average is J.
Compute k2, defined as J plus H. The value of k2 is 199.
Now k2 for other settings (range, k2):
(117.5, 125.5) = 285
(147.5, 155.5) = 162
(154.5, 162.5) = 117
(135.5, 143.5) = 218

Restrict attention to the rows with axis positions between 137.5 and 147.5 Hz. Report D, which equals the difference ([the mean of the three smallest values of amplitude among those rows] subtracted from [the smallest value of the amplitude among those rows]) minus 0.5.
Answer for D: -9.4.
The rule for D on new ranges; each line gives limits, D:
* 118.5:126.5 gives -4.8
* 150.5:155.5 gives -4.5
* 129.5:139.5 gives -2.7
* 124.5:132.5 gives -3.6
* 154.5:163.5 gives -1.2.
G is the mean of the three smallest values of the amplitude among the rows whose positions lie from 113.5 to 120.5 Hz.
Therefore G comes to 134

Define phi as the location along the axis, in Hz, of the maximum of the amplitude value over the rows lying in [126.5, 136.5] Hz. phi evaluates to 129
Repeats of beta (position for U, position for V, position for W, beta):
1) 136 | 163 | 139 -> 32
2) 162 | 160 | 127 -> 99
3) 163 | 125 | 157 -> 95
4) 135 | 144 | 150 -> 46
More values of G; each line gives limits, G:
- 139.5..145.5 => 99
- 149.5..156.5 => 64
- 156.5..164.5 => 55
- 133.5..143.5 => 102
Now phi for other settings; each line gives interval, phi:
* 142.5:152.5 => 146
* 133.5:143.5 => 134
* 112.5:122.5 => 118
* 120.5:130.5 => 129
